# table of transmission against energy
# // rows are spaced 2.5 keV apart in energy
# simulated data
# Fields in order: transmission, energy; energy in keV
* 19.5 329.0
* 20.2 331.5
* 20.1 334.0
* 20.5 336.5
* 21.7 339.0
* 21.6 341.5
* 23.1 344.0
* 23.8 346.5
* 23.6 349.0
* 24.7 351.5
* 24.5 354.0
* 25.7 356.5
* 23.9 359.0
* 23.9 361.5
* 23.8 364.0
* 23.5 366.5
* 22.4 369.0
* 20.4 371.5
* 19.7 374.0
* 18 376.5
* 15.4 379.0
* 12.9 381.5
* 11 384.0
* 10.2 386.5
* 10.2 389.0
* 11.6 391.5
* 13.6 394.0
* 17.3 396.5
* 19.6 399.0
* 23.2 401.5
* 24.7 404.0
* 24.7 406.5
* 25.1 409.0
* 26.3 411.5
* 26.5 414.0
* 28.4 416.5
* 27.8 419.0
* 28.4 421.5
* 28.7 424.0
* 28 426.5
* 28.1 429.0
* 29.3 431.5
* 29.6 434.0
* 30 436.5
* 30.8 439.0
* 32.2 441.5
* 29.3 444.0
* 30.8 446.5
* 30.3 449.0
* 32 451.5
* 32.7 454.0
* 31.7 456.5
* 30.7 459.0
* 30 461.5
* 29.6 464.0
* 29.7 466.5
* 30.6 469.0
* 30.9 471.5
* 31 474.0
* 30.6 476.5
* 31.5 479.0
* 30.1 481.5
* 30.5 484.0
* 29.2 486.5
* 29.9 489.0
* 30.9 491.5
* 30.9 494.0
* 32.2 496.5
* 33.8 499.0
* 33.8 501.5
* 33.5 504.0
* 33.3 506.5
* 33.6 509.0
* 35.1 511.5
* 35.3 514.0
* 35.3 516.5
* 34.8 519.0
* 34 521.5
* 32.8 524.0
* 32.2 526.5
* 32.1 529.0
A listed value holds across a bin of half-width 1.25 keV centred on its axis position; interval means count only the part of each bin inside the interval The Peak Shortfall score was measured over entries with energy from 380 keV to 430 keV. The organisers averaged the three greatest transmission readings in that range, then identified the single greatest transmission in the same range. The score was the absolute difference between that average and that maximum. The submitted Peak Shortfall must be 0.20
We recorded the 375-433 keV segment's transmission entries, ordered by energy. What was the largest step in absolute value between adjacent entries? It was 3.7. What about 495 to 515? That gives 1.6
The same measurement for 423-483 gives 2.9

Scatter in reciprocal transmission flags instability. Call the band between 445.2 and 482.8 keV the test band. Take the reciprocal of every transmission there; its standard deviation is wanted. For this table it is 0.0009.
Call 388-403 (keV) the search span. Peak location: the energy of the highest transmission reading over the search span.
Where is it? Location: 401.5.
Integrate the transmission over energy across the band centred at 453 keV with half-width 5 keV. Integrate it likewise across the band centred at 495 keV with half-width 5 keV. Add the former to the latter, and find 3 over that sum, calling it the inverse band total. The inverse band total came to 0.0047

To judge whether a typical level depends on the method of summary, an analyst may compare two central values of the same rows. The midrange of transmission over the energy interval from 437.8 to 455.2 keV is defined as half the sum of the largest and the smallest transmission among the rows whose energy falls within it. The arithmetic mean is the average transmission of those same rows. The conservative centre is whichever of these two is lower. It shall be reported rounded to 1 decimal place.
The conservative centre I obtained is 31.0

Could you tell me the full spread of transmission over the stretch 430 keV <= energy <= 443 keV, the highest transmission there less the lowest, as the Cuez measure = 2.9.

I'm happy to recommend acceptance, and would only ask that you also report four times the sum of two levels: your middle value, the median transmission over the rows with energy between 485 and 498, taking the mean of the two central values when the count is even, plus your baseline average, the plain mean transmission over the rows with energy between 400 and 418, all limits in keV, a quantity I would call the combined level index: 226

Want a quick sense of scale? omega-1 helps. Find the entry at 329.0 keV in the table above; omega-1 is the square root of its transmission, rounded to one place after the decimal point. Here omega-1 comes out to 4.4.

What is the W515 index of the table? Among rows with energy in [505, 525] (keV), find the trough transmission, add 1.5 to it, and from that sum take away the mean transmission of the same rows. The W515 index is 0.02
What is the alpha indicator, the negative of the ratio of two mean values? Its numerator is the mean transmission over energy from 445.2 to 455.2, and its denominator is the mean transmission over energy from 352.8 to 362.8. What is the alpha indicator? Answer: -1.28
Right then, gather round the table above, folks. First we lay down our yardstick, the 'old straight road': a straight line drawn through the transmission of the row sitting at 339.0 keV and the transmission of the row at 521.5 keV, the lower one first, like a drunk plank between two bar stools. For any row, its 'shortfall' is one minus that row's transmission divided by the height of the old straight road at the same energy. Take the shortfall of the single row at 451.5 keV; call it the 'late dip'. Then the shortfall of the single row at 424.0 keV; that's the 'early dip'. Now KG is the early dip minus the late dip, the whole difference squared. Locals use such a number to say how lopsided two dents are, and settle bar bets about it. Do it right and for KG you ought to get 0.002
